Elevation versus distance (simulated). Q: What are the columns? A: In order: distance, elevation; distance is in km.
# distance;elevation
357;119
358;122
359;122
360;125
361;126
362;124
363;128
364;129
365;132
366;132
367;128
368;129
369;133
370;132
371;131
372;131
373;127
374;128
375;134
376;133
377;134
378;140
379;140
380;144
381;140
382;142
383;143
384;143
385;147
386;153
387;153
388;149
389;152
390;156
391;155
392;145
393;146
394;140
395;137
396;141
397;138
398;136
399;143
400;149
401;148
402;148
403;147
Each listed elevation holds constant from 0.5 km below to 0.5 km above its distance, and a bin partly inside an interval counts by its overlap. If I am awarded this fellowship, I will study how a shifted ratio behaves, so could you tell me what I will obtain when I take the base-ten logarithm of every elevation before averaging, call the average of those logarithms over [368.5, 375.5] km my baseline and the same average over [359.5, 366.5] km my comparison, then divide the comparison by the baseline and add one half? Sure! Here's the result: 1.50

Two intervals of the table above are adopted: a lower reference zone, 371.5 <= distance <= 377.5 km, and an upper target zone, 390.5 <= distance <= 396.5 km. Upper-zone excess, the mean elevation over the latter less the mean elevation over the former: 12.8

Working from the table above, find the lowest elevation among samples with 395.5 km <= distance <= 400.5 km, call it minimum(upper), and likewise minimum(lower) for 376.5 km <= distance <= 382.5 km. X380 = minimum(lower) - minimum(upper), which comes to -2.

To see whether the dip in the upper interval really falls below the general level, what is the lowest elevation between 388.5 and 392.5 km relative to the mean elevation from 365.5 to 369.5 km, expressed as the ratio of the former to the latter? 1.11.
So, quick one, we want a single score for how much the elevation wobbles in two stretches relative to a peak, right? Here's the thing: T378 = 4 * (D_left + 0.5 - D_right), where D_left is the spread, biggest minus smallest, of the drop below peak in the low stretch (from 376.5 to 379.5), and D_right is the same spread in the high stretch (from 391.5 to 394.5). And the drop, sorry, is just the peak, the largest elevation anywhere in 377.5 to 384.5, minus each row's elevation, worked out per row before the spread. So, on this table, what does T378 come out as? 2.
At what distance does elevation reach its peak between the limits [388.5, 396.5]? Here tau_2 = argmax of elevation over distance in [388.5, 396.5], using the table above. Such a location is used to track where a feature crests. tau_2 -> 390 km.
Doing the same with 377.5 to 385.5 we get 385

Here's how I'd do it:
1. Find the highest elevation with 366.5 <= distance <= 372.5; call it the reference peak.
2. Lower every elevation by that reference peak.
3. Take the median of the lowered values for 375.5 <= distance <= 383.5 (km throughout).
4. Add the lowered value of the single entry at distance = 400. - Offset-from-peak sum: 23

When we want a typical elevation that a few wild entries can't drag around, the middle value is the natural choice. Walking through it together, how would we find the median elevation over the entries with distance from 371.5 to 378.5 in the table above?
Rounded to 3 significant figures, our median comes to 133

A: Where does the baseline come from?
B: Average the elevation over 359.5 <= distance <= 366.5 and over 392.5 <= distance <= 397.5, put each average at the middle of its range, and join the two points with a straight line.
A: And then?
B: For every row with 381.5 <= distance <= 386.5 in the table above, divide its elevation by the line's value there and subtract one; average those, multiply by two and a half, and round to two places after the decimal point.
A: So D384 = 0.17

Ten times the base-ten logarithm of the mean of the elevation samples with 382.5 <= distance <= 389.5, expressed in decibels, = 21.7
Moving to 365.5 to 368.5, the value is 21.1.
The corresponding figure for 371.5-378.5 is 21.2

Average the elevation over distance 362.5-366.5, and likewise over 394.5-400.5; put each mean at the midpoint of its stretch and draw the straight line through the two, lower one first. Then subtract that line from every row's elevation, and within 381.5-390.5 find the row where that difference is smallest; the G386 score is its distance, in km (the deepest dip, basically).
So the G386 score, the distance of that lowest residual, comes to 382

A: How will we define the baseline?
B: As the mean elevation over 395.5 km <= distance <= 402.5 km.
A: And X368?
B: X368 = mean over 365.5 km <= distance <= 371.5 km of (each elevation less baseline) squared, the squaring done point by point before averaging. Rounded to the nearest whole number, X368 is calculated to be 158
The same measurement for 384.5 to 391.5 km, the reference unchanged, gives 87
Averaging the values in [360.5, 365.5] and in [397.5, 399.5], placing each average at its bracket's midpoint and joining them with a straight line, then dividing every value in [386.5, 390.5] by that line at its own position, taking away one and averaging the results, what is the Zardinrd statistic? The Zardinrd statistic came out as 0.12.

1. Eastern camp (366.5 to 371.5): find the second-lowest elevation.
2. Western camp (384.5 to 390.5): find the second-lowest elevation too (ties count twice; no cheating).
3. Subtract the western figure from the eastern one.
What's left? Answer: -20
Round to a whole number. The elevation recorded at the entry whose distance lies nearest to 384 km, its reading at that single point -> 143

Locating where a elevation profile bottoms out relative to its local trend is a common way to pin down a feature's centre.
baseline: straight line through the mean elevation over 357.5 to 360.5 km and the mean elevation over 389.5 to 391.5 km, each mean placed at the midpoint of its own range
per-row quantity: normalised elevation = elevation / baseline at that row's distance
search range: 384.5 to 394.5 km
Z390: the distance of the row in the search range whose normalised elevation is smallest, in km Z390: 394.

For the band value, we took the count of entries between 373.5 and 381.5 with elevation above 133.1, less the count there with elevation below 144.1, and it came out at -2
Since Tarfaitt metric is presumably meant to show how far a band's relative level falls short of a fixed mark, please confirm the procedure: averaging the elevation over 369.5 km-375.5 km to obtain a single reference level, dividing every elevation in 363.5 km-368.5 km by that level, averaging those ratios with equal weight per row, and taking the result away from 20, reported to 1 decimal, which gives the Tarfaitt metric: 19.0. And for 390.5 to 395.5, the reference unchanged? 18.9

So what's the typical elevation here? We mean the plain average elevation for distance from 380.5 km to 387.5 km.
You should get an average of 146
